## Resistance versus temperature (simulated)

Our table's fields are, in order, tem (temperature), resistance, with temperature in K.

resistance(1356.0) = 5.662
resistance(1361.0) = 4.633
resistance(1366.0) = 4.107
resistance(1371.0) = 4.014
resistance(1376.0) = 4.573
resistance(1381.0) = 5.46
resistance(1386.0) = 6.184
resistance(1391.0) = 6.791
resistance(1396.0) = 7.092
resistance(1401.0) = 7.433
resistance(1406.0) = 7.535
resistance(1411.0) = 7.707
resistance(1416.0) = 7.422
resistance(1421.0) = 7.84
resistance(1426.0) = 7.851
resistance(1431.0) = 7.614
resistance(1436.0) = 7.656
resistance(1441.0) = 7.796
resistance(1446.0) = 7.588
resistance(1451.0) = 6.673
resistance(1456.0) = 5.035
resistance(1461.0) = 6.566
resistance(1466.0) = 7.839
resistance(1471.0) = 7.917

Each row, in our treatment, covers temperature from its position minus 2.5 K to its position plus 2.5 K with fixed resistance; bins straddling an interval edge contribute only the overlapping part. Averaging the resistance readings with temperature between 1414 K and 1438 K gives 7.7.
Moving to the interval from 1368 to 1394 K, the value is 5.4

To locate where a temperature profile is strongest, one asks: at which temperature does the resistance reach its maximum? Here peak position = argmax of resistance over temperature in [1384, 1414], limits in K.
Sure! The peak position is 1411.0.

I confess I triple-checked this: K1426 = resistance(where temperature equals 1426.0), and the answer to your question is 7.851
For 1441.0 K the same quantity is 7.796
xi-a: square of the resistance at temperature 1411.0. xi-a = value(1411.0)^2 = 59.4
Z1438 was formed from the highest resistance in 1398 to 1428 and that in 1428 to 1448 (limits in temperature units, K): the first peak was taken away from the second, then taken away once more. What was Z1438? -7.9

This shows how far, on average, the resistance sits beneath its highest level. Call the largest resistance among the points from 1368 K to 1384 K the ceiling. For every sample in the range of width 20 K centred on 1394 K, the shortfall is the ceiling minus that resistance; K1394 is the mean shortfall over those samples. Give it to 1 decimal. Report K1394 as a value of -1.4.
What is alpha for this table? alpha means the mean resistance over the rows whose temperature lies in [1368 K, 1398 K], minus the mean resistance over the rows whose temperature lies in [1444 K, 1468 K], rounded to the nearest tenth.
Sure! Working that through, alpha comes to -1.1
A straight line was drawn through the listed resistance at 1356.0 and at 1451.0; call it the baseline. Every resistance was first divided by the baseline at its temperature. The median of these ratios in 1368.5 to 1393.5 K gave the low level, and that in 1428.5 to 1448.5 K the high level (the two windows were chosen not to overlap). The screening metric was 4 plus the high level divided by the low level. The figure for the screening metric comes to 5.28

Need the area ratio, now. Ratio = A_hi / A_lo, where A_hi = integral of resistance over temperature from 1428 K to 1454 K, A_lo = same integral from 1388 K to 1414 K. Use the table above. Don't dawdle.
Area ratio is 1.0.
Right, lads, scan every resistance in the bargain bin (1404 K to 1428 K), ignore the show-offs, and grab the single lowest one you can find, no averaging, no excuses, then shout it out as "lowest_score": 7.422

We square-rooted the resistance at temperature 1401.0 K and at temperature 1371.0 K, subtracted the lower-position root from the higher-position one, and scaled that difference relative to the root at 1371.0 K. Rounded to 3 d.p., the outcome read 0.361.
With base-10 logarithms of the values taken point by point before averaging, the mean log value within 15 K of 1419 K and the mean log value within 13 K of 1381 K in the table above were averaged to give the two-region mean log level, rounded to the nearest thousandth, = 0.805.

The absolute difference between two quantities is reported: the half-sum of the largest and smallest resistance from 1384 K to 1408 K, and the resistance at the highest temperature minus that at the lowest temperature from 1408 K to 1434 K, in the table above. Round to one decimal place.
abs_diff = 7.0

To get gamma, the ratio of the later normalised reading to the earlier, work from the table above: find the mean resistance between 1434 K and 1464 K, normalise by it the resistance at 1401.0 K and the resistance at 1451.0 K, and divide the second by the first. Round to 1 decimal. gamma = 0.9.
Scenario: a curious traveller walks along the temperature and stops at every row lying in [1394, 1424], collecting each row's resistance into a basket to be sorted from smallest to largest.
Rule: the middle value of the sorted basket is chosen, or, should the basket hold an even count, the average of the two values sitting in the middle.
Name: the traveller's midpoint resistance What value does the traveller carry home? 7.5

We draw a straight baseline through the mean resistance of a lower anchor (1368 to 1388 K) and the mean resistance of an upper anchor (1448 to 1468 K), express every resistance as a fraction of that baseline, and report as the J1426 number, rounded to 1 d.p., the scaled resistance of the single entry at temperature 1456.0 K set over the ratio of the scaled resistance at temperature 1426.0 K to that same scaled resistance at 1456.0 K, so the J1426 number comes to 0.5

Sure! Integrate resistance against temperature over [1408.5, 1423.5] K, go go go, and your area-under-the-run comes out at 114.8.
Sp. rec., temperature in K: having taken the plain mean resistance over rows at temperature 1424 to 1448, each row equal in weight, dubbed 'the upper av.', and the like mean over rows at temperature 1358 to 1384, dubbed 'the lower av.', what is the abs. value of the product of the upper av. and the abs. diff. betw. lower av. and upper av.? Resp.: 24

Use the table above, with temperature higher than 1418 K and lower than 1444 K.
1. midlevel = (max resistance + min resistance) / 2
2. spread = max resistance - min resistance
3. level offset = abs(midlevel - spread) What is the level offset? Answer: 7.5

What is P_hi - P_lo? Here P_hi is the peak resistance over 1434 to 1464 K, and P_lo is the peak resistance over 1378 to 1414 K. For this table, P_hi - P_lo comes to 0.09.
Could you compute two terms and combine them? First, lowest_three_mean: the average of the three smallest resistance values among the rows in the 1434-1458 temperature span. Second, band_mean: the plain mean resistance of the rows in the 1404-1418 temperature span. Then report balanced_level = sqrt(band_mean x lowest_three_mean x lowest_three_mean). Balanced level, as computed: 17.7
